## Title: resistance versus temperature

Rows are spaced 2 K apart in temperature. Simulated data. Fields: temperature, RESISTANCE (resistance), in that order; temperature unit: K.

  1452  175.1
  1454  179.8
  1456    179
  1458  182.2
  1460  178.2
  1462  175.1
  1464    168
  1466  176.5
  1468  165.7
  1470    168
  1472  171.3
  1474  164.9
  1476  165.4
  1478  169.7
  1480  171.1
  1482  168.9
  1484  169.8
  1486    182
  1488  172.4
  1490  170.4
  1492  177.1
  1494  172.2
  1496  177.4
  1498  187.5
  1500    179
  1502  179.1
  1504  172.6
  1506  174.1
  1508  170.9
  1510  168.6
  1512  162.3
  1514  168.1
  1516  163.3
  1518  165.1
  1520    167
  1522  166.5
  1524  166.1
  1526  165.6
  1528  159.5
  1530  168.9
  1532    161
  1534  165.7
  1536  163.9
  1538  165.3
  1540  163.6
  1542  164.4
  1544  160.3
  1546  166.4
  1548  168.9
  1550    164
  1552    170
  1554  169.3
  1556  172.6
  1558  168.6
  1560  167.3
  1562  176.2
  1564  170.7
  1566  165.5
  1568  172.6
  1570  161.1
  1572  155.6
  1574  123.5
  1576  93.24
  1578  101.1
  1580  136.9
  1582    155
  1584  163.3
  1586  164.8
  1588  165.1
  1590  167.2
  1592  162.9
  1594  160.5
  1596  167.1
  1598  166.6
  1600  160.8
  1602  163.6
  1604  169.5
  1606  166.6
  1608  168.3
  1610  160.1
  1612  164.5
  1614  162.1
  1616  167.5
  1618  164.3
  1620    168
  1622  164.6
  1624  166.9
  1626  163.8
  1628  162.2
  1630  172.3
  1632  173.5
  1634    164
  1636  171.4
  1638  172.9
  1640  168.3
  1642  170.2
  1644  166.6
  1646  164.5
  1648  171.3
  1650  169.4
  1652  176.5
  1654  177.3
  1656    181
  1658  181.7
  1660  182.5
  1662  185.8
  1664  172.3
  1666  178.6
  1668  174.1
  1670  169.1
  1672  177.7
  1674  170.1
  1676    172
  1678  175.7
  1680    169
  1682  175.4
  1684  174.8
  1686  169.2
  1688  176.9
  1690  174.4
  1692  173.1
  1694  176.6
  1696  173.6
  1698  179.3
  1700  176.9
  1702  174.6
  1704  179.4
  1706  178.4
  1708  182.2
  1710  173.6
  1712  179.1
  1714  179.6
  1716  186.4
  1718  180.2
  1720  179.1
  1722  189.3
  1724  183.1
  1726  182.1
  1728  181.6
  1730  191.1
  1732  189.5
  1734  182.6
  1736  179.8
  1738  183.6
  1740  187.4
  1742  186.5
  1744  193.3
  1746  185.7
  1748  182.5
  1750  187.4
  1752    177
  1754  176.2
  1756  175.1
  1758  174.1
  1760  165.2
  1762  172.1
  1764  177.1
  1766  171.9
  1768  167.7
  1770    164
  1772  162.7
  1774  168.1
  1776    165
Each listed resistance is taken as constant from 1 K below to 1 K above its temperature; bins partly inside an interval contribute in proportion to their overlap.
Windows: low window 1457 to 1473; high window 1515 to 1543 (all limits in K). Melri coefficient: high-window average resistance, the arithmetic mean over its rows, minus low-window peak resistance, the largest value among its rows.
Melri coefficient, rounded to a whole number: -17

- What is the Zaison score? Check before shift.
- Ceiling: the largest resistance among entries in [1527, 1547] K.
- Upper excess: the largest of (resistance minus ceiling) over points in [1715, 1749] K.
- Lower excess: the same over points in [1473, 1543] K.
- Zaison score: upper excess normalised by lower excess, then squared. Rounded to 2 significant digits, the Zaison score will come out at 1.7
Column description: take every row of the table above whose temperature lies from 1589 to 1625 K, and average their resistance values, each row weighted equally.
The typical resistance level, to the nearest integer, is 165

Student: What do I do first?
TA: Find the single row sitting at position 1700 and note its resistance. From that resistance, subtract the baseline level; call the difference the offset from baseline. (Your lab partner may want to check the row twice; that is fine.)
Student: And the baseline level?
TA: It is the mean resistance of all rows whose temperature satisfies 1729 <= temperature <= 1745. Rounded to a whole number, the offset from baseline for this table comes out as -10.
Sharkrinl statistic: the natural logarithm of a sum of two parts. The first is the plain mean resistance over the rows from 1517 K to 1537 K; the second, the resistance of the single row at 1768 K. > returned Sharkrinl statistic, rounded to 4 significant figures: 5.807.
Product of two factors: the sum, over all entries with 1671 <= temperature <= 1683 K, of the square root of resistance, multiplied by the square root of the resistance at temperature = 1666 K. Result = 1056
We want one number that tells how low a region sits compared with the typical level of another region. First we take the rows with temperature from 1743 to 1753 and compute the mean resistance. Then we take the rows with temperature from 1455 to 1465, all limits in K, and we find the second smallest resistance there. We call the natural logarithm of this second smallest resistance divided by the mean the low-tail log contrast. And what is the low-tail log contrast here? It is -0.056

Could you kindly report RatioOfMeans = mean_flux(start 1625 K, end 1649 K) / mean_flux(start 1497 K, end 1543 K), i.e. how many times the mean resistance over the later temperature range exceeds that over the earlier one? 1.00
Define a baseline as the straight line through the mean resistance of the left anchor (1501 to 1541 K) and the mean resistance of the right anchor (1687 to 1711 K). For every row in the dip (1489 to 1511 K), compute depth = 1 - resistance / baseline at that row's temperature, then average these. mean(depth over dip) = -0.058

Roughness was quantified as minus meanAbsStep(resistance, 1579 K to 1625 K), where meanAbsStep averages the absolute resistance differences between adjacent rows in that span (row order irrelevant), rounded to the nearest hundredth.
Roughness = -4.37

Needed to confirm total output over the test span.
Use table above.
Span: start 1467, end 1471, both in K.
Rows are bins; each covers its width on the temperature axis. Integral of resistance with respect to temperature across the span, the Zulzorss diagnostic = 667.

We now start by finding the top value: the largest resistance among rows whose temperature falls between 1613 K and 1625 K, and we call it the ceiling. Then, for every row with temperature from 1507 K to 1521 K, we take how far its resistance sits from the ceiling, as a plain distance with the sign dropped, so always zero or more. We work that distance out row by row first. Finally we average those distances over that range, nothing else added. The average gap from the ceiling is 2.6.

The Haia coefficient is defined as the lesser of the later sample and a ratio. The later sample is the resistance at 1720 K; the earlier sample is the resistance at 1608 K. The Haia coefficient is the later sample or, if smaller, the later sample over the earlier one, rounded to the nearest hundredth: 1.06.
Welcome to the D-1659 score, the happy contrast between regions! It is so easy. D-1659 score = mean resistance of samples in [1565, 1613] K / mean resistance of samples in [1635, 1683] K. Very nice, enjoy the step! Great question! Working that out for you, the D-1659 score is 0.90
